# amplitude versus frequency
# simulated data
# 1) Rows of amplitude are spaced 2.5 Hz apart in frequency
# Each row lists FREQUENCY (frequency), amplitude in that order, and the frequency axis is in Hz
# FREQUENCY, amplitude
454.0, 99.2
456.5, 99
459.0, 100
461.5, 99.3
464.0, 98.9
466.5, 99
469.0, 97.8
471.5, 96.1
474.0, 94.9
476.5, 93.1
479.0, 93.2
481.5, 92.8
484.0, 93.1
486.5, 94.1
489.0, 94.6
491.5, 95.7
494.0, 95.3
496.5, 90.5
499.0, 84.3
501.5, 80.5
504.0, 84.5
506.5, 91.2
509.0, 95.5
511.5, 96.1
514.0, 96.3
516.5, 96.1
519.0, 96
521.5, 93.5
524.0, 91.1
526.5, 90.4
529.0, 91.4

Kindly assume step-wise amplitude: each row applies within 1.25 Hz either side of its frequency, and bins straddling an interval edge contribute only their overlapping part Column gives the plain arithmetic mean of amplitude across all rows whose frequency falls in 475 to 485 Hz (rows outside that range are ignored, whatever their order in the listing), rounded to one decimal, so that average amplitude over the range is 93.1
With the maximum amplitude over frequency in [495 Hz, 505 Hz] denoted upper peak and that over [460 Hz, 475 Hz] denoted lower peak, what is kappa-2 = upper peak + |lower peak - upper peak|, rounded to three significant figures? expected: 99.3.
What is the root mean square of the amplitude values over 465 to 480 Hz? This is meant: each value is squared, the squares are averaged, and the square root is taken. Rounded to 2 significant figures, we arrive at 96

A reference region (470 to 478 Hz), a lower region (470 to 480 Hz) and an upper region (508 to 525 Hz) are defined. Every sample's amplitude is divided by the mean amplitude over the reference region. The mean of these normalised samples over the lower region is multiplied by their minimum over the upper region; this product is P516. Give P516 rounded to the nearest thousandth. 0.958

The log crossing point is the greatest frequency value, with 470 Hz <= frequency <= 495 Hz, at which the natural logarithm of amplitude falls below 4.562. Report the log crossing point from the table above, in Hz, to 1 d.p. 494.0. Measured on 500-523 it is 521.5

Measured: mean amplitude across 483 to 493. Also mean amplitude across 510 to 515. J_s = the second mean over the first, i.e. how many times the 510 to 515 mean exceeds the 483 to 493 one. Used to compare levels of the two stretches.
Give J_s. 1.02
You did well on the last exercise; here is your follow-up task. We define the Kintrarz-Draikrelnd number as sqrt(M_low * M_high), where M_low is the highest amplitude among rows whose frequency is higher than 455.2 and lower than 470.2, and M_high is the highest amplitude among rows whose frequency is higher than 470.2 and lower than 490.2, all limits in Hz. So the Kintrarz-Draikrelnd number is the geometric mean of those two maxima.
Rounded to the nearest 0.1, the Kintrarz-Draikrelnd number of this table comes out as 98.0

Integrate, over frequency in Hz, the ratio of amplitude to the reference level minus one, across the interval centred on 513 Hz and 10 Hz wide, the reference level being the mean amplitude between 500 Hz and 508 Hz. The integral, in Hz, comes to 1.2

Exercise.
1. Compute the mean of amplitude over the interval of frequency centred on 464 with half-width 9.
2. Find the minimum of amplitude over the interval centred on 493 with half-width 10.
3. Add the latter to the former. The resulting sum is 179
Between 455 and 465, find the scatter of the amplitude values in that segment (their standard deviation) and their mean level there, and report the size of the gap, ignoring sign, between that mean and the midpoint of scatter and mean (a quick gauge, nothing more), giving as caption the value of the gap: 49.4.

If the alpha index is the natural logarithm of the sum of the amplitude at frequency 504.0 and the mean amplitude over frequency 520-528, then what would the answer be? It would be 5.17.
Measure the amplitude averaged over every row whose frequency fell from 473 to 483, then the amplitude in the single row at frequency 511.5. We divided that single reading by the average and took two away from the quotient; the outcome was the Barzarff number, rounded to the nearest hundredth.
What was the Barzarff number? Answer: -0.97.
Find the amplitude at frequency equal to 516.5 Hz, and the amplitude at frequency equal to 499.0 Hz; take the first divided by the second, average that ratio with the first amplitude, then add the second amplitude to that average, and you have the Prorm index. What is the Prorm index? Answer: 133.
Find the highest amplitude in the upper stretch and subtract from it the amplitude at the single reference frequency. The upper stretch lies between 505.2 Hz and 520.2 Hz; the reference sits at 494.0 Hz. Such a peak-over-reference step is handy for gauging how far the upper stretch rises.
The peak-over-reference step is 1.0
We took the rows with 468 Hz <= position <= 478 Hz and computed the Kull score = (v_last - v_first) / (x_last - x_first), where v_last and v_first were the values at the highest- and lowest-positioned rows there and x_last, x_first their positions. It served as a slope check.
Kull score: -0.63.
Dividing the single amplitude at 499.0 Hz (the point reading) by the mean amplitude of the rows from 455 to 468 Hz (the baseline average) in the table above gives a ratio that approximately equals 0.85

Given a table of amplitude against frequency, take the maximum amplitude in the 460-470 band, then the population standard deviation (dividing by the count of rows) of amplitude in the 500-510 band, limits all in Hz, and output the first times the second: 577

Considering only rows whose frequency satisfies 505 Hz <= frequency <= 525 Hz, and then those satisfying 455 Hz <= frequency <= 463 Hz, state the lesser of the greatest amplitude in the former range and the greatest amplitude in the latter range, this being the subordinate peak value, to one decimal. 96.3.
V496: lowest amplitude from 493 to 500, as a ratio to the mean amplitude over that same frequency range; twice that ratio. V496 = 1.87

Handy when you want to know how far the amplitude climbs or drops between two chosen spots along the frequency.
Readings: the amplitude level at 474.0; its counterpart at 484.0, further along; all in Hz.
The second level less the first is -1.8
